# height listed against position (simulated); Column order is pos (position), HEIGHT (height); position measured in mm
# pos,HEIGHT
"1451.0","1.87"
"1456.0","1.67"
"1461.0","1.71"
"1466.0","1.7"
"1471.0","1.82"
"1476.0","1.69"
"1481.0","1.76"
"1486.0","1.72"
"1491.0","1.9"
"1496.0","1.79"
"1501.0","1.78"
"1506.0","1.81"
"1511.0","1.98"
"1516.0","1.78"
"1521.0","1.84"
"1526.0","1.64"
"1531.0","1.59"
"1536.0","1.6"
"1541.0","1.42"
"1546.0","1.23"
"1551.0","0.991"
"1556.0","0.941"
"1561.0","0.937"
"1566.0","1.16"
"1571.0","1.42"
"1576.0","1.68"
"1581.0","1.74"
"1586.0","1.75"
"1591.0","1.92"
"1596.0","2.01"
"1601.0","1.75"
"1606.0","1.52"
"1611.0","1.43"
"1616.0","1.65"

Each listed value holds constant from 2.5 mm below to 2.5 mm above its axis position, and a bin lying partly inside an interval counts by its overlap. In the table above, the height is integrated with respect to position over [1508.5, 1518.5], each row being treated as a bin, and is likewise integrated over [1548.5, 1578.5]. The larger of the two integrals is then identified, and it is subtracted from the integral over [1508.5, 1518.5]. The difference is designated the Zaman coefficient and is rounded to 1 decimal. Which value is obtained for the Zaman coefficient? -16.8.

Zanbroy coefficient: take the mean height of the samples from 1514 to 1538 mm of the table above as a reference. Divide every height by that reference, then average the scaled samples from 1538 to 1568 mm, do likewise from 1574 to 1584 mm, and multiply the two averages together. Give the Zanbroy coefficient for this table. 0.67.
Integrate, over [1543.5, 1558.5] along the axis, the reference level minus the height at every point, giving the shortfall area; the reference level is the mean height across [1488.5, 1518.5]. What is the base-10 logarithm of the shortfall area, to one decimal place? 1.1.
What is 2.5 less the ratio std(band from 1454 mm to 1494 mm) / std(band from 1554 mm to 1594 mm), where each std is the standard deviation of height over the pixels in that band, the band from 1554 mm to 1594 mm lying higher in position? 2.30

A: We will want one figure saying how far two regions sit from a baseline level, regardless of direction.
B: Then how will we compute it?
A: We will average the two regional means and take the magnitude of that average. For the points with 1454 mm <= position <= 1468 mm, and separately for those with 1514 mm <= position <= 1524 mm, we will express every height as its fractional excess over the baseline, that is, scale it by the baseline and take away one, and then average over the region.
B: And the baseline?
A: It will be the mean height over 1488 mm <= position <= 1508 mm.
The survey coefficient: 0.038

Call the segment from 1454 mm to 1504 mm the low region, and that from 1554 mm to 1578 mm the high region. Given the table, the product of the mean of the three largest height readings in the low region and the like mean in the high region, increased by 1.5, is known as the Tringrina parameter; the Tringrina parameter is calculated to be 4.11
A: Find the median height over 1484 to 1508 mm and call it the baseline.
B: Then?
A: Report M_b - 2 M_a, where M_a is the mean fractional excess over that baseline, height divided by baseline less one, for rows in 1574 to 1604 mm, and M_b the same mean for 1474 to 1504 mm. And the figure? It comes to -0.03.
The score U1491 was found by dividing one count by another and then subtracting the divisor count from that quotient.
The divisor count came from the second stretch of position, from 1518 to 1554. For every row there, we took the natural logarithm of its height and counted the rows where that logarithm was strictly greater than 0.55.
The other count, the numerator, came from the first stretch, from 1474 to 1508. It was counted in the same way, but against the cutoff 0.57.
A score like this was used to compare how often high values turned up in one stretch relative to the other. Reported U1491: 3.0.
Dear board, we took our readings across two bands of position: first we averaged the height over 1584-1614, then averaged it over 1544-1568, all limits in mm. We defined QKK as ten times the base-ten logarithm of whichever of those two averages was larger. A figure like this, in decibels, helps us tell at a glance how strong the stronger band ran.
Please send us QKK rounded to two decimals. 2.38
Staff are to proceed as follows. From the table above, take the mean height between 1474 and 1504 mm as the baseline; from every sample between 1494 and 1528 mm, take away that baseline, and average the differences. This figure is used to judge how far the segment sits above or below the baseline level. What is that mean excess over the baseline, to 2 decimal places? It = 0.03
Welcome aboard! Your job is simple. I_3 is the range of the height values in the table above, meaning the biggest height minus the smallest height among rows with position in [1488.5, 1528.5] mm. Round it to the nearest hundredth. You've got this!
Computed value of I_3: 0.34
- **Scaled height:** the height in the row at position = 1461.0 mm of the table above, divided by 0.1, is 17.1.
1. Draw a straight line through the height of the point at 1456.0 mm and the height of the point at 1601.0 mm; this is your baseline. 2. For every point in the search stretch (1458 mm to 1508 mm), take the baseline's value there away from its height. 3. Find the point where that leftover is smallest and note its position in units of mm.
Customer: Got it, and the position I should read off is 1476.0 mm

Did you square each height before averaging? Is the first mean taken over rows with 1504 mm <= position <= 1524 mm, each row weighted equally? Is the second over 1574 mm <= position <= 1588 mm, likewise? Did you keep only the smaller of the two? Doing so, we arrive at 3.0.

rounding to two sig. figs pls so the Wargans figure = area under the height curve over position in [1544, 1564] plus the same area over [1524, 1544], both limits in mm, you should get 52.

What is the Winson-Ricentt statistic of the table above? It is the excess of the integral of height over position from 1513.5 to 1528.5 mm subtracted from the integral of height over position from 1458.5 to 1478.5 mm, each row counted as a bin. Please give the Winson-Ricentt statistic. 8.3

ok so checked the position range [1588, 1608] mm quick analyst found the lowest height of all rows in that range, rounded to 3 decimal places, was 1.520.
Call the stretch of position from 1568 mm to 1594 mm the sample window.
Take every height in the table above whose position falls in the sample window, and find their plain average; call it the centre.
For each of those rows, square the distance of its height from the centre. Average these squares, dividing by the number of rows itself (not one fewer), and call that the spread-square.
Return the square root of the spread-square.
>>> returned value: 0.16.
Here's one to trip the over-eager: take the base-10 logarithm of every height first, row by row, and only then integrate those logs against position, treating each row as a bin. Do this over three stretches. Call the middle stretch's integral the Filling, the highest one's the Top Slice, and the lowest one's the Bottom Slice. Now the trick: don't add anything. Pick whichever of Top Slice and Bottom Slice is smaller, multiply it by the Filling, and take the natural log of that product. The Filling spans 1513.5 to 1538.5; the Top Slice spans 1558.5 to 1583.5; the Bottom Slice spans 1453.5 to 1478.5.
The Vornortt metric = 2.9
